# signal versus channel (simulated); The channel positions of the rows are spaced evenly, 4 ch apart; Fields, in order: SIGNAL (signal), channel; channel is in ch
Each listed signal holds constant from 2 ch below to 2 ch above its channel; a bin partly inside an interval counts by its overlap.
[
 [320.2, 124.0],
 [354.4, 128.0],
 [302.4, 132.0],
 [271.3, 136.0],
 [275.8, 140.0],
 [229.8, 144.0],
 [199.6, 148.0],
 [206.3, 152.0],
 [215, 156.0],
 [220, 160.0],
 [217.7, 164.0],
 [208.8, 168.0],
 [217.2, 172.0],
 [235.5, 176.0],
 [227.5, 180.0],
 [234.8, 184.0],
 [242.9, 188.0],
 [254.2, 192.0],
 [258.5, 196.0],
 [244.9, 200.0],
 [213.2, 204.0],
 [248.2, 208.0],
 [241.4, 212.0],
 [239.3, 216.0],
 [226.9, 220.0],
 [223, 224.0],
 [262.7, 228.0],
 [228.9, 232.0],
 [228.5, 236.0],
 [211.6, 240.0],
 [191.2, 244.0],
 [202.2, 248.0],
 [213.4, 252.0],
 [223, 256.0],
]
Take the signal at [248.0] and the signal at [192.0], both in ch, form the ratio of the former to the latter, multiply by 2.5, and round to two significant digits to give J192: 2.0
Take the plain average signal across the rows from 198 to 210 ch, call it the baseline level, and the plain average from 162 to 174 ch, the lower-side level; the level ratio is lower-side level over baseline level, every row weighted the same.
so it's 0.91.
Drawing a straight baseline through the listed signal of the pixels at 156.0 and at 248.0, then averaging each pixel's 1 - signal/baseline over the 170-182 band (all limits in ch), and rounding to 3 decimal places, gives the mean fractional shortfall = -0.068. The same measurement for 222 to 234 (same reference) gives -0.162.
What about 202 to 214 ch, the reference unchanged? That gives -0.128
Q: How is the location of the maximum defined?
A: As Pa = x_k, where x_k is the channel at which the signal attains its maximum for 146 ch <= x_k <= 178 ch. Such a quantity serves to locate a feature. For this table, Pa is 176.0 ch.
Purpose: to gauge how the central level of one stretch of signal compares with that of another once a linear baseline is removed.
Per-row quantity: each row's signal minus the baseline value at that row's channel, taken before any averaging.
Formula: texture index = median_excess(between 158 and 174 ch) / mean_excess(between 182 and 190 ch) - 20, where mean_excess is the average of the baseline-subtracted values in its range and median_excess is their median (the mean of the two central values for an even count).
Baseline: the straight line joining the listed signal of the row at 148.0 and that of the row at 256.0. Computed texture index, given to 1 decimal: -19.6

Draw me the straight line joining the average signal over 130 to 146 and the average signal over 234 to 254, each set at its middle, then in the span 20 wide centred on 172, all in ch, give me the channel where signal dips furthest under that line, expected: 168.0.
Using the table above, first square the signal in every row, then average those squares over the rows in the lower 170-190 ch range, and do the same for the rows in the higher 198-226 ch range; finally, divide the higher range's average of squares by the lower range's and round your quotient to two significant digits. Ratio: 1.0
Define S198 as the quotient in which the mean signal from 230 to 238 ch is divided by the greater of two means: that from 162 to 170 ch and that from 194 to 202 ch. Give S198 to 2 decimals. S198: 0.91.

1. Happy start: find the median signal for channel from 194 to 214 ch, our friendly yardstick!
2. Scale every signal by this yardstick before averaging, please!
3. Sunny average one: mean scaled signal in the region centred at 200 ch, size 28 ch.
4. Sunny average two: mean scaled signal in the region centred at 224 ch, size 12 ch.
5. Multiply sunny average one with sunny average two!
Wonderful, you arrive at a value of 0.96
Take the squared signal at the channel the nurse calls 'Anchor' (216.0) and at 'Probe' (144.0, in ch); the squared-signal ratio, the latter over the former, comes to 0.92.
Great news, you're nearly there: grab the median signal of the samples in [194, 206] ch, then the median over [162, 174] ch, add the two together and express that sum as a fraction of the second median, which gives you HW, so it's 2.13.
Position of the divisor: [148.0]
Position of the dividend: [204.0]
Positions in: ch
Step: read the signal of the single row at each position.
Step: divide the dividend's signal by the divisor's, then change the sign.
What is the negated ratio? -1.07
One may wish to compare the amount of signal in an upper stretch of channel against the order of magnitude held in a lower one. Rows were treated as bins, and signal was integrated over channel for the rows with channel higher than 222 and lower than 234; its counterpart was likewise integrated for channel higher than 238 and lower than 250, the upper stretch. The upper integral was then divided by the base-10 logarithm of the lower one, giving 700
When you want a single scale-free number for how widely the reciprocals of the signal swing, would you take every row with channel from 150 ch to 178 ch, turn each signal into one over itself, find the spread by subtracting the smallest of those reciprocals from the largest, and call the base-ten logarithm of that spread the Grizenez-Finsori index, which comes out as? -3.22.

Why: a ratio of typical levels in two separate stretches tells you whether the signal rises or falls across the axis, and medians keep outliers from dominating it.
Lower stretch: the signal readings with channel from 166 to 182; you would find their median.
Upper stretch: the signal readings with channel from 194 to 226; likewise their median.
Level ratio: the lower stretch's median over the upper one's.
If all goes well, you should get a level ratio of 0.93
